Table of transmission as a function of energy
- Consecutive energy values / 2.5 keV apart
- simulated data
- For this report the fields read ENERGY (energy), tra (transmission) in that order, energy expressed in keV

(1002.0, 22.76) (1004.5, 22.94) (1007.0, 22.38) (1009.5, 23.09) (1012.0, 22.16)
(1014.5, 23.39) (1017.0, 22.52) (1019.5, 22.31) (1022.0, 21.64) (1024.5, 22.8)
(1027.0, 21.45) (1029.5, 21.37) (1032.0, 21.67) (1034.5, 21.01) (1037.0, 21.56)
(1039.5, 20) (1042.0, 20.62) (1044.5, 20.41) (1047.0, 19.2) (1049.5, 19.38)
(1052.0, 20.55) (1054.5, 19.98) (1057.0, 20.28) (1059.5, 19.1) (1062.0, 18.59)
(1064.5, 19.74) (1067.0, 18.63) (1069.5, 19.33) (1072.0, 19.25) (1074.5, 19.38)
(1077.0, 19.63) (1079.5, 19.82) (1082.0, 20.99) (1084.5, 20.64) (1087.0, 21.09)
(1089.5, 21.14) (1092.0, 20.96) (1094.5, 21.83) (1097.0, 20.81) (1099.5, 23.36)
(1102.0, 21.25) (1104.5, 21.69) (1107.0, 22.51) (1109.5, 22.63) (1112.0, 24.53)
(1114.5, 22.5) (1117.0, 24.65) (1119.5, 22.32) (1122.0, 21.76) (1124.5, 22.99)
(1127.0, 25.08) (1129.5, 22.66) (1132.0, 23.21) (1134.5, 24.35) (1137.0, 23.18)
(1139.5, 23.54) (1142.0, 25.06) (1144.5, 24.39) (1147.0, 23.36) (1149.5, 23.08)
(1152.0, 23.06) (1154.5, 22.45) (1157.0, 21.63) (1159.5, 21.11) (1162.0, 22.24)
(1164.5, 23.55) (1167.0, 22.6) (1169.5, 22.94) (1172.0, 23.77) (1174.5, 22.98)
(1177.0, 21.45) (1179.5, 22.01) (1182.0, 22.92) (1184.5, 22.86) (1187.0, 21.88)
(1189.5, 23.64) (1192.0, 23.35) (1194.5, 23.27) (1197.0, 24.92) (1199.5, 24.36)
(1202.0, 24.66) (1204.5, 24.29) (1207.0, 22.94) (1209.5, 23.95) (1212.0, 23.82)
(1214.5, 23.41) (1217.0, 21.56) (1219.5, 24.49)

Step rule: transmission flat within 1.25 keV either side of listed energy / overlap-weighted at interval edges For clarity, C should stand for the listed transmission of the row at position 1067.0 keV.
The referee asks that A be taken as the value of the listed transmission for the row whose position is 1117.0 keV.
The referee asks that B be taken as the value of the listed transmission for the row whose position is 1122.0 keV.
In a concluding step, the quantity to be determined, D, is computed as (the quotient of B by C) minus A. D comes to -23.5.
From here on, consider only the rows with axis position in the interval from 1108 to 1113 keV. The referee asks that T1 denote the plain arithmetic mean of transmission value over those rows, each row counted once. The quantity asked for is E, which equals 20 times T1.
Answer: 472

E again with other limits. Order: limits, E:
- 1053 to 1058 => 403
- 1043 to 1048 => 396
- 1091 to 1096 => 428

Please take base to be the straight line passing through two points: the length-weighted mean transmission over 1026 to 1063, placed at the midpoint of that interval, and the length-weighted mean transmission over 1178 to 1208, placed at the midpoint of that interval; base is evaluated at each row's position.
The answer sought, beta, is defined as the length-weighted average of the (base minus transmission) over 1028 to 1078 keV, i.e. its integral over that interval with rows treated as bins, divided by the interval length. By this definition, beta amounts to 0.5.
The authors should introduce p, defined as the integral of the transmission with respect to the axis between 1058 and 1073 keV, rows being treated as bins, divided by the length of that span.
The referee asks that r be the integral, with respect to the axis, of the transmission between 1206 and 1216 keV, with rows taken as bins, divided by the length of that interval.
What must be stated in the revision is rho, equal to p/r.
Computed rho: 0.81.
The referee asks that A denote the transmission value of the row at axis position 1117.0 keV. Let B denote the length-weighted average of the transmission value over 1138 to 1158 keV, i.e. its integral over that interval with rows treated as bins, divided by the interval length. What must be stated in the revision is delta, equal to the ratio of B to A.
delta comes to 0.95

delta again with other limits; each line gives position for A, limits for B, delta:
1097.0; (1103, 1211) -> 1.11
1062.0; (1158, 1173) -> 1.22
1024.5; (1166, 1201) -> 1.01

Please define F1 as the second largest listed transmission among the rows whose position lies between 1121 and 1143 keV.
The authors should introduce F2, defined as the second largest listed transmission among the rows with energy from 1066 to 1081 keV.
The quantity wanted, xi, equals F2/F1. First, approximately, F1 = 25.06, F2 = 19.63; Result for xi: 0.78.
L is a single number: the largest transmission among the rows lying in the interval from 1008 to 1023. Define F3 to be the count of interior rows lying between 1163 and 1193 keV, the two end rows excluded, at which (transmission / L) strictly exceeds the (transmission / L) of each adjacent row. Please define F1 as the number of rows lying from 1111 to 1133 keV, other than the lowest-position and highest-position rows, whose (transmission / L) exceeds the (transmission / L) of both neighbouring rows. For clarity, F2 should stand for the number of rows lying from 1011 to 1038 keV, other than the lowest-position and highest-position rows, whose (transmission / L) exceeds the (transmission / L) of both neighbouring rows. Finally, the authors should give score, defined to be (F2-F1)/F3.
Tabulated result 0.3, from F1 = 2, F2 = 3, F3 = 3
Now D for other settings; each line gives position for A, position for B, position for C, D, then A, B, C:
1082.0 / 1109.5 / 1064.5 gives -19.8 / 20.99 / 22.63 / 19.74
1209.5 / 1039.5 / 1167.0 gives -23.1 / 23.95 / 20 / 22.6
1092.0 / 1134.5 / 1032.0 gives -19.8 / 20.96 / 24.35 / 21.67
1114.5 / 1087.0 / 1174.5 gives -21.6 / 22.5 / 21.09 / 22.98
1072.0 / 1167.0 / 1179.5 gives -18.2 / 19.25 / 22.6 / 22.01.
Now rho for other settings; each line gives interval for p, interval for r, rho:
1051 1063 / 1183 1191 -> 0.86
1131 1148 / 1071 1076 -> 1.24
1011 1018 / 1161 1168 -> 1.00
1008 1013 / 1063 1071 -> 1.18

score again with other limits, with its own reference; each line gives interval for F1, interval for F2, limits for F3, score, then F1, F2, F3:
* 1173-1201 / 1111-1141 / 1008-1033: 0.0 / 3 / 3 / 2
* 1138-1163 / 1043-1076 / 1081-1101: 1.5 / 1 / 4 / 2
